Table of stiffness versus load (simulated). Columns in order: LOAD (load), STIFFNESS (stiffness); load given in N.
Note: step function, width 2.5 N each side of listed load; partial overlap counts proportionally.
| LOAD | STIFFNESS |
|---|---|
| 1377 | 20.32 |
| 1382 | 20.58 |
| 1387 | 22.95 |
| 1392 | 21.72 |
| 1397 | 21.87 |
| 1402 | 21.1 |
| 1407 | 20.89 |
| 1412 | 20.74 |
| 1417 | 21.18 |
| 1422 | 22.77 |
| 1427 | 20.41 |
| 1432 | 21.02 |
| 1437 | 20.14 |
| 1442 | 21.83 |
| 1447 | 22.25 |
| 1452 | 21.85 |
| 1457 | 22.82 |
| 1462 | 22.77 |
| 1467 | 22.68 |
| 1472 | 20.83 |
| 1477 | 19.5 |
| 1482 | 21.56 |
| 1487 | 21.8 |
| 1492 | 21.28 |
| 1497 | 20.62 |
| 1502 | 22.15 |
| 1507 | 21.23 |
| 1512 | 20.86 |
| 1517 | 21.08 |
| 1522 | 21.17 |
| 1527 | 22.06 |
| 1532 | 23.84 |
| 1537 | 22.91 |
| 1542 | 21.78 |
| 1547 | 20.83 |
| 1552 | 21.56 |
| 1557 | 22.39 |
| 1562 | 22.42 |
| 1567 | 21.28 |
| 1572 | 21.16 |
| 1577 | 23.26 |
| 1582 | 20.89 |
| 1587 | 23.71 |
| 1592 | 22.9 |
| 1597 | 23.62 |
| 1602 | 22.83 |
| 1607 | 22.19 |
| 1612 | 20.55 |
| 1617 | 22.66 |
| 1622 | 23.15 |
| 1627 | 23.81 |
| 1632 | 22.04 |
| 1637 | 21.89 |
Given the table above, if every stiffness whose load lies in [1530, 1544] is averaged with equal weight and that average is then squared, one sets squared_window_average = 522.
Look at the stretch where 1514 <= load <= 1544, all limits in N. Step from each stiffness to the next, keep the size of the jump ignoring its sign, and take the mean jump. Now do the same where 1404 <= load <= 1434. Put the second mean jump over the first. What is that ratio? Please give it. 1.1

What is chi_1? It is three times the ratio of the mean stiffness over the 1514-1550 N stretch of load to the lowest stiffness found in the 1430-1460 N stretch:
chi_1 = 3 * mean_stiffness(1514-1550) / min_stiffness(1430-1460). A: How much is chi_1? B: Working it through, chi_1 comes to 3.27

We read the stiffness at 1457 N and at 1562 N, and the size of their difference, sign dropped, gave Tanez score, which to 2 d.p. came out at 0.40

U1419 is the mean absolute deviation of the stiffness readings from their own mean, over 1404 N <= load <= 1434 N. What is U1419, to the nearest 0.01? 0.54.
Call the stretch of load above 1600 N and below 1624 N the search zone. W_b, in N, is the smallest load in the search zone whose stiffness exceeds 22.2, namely 1602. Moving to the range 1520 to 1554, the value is 1532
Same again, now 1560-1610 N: 1562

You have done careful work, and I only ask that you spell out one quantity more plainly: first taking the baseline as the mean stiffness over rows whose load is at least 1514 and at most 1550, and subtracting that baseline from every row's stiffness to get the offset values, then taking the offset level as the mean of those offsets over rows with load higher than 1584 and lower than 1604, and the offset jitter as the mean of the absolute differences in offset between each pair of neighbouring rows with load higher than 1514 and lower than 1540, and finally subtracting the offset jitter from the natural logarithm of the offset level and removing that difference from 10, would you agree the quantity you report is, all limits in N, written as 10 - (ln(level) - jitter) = 10.7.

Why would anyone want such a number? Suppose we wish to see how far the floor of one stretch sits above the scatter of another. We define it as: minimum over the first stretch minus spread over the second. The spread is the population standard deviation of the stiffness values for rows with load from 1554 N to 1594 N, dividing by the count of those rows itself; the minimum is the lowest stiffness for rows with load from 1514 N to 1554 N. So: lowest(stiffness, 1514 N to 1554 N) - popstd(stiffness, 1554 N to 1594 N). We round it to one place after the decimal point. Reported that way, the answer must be 19.9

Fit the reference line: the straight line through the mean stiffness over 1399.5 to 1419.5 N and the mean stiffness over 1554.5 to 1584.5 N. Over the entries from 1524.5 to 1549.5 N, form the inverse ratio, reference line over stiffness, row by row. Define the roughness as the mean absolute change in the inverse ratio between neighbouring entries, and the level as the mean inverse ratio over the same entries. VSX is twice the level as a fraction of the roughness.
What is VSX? 38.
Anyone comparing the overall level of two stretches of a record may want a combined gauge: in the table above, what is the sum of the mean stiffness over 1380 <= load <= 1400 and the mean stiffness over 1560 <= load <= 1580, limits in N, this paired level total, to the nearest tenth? 43.8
